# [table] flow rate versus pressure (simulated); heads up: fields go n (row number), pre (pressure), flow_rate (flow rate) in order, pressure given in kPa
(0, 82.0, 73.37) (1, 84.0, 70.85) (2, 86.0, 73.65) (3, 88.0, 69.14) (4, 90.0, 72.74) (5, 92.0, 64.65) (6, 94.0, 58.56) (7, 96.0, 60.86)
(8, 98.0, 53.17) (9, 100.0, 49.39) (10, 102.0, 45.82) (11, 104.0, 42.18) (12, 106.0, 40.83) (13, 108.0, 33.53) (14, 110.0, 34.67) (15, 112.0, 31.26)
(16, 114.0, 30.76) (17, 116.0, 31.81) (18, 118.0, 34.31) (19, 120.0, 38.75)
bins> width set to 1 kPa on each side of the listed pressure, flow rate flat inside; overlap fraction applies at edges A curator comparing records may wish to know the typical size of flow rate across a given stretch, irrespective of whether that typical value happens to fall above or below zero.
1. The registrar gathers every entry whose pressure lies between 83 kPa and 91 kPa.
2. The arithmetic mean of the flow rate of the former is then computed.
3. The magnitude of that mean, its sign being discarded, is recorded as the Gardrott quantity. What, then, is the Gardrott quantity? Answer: 72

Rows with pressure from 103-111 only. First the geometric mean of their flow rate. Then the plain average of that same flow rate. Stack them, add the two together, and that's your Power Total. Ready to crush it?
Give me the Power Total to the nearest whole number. 75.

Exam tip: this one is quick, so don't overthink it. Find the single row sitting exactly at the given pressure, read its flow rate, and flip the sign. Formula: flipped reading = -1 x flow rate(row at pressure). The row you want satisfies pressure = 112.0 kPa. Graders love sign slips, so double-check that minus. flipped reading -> -31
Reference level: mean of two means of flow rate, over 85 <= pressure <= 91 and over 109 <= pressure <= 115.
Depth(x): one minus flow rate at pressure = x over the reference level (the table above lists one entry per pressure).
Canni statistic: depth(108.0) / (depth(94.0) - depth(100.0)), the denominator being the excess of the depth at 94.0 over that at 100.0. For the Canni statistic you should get -2.0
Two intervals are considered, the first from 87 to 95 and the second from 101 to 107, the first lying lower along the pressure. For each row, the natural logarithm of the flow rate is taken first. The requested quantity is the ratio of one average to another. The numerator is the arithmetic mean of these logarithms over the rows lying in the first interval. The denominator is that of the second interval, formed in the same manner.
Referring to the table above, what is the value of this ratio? 1.11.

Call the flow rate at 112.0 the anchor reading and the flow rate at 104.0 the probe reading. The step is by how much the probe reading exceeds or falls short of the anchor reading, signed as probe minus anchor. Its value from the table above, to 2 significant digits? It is 11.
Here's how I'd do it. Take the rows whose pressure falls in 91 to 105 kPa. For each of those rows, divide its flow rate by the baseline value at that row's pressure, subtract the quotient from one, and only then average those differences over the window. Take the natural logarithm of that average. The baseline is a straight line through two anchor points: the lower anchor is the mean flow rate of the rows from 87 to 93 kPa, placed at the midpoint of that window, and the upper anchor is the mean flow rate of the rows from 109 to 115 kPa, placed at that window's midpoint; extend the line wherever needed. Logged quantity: -3.3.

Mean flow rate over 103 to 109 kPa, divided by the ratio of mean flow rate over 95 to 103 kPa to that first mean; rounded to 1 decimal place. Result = 28.8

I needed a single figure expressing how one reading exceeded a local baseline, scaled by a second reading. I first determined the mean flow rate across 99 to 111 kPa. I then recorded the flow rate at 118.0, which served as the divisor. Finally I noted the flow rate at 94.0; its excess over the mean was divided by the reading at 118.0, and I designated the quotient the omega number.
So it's 0.5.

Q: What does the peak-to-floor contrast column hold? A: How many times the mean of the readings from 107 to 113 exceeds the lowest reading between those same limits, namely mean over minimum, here 1.06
